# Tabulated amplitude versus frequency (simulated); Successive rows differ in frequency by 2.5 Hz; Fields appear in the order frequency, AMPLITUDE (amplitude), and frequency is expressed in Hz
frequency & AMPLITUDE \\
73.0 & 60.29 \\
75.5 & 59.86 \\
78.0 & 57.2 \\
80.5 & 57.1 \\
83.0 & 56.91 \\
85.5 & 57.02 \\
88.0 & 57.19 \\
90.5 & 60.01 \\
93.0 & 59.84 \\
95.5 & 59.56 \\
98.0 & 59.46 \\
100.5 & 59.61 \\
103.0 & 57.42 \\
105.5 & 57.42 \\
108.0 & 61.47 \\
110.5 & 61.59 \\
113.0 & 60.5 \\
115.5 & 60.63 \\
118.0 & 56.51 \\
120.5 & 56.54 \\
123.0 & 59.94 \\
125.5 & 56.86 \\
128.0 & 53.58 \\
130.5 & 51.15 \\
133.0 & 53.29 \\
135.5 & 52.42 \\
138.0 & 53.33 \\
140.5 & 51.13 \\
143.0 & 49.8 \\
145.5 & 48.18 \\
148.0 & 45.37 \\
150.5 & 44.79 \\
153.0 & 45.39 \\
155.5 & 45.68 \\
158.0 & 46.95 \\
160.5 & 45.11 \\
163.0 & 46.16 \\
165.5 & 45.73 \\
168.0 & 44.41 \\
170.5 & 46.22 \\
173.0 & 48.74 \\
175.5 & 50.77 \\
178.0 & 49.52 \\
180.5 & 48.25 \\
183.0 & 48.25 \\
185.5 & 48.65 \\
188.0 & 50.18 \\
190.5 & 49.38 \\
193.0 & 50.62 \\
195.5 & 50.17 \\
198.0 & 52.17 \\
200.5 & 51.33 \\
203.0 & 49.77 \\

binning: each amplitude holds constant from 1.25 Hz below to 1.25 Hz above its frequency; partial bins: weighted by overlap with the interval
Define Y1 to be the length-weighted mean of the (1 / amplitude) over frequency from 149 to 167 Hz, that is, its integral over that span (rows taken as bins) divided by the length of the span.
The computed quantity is 0.0219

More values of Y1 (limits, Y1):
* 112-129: 0.0173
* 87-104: 0.0169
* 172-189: 0.0203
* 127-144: 0.0192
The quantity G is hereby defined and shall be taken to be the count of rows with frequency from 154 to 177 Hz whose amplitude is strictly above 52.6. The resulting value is 0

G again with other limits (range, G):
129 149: 2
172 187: 0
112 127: 6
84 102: 7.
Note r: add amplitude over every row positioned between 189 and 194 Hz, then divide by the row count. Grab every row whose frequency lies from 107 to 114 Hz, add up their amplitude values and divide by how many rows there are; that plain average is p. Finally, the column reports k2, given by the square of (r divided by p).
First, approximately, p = 61.2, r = 50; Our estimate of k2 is 0.7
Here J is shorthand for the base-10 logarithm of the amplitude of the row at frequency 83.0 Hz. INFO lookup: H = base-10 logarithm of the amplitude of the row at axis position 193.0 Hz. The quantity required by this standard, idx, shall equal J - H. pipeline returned 0.05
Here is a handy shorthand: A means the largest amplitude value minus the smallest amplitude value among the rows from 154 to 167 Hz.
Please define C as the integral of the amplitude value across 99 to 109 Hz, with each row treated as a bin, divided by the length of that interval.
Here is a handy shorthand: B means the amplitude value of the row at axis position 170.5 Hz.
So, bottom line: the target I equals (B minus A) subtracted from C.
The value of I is 14.5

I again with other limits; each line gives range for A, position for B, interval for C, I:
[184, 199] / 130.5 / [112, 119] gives 11.6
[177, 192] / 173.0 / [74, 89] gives 10.8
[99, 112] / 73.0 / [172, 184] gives -7.0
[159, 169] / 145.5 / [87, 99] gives 12.8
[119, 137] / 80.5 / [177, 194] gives 0.9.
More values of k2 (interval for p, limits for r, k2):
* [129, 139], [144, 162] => 0.8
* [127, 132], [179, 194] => 0.9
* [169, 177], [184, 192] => 1.0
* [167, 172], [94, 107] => 1.7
